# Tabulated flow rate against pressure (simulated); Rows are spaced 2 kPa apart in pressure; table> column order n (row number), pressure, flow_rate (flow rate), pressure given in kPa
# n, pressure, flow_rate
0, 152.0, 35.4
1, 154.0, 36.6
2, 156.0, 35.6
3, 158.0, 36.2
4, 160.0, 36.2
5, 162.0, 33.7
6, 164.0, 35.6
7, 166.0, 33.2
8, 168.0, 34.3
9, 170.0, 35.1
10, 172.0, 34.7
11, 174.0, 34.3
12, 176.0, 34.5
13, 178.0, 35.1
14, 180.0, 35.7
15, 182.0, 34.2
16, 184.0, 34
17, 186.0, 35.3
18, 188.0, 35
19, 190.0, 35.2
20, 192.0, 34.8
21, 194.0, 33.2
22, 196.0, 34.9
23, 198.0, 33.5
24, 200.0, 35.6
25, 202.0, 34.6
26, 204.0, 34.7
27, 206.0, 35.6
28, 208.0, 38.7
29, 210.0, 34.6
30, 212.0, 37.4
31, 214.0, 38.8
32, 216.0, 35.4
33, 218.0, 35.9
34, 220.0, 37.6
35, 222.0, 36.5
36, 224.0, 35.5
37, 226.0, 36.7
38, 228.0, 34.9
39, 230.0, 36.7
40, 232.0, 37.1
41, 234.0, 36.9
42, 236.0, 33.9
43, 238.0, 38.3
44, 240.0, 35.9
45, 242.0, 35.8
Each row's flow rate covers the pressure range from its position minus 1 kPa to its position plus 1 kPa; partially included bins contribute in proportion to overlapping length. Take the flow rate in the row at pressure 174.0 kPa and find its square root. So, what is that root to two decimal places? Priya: 5.86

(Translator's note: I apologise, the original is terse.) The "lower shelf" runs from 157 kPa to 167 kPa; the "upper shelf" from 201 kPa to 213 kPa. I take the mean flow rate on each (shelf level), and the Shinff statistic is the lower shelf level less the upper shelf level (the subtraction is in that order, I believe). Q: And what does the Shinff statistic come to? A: -1.0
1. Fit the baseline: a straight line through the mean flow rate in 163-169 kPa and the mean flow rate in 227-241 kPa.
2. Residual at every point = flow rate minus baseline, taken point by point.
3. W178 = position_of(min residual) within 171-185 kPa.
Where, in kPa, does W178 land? 184.0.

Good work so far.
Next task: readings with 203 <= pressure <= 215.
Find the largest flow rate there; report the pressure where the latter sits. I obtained 214.0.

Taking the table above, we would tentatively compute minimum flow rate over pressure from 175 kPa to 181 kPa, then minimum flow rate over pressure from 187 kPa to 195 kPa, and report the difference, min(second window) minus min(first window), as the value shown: -1.3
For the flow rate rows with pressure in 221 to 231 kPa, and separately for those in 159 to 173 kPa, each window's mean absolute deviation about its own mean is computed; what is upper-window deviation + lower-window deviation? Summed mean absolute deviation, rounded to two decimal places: 1.50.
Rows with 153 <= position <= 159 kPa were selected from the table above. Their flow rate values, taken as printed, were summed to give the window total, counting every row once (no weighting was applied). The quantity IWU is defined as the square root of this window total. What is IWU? 10.4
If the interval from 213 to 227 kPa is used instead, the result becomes 16.0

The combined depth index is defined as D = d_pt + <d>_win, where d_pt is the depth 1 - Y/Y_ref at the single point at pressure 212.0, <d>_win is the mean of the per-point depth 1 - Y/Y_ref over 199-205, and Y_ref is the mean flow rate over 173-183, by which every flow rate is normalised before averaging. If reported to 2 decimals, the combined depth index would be -0.08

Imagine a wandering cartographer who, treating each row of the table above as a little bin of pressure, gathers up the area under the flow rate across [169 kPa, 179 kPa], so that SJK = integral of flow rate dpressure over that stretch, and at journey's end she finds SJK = 347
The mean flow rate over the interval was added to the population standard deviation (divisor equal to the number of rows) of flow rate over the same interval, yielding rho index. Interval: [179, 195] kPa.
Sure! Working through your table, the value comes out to 35.4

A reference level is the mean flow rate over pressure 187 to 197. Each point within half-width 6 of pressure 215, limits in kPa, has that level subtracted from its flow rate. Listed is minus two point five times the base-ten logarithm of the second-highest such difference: -1.2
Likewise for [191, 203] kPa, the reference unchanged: 1.4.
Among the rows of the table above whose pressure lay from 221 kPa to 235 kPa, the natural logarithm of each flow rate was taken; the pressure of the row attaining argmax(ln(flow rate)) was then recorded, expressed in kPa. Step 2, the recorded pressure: 232.0 kPa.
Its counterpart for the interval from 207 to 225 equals 214.0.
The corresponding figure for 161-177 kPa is 164.0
